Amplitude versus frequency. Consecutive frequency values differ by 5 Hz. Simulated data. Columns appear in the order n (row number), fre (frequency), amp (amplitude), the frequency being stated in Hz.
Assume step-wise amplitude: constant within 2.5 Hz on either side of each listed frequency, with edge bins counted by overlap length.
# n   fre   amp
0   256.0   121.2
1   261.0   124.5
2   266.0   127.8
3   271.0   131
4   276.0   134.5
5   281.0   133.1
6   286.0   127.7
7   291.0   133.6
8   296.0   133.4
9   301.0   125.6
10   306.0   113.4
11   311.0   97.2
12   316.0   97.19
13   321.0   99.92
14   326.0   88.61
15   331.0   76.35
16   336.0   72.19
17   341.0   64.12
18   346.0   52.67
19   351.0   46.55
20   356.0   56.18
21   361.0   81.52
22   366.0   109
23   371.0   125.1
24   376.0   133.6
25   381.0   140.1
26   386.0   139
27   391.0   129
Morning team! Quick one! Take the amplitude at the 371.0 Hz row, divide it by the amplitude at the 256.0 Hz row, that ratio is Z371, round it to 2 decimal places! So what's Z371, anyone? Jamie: 1.03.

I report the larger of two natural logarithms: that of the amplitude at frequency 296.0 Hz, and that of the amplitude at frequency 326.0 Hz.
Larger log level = 4.89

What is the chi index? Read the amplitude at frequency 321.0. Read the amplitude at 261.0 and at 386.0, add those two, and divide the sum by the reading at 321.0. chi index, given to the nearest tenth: 2.6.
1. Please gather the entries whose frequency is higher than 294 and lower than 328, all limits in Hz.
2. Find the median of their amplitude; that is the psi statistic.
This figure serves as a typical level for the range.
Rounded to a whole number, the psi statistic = 100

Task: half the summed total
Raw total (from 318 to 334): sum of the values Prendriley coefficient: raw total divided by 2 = 132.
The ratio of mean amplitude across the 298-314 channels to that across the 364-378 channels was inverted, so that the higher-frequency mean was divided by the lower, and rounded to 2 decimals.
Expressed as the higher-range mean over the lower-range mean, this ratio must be 1.09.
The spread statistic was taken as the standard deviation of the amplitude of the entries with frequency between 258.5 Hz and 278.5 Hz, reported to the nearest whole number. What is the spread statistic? 4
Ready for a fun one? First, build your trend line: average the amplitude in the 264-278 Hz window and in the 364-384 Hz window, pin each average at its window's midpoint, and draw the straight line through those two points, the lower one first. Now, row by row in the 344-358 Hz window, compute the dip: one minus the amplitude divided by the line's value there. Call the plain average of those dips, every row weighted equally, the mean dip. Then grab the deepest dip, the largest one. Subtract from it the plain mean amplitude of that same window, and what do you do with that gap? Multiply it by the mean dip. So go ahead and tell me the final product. -30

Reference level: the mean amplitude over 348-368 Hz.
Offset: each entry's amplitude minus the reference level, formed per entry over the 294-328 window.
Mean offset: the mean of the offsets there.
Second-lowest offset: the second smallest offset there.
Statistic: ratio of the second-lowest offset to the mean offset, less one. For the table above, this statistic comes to -0.3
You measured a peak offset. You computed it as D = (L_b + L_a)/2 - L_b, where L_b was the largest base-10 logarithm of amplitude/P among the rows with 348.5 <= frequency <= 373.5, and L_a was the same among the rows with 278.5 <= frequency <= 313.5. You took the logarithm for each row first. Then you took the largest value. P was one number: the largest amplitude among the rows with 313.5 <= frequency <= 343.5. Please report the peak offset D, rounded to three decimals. 0.014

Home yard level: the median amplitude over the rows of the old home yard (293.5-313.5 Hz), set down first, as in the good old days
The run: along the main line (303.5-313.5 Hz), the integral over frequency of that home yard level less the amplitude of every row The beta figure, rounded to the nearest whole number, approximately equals 142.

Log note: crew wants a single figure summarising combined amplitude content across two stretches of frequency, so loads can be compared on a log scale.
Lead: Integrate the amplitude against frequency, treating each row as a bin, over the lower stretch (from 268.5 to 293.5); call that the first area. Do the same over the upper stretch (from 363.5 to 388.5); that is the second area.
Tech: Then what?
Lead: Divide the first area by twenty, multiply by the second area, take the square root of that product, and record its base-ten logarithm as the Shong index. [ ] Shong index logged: 2.86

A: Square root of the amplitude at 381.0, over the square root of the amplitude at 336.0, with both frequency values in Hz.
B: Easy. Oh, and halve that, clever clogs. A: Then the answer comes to 0.70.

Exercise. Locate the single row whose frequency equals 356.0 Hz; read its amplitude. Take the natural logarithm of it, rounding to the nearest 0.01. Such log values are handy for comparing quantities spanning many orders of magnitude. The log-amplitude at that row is 4.03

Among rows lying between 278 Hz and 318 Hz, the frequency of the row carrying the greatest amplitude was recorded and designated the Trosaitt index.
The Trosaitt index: 291.0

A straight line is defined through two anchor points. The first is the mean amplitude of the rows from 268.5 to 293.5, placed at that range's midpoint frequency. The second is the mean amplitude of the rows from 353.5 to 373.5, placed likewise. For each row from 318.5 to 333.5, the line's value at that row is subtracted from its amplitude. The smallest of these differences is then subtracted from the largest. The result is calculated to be 19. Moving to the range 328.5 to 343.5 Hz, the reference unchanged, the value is 7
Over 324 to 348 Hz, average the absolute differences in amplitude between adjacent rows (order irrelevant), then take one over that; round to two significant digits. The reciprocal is 0.11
